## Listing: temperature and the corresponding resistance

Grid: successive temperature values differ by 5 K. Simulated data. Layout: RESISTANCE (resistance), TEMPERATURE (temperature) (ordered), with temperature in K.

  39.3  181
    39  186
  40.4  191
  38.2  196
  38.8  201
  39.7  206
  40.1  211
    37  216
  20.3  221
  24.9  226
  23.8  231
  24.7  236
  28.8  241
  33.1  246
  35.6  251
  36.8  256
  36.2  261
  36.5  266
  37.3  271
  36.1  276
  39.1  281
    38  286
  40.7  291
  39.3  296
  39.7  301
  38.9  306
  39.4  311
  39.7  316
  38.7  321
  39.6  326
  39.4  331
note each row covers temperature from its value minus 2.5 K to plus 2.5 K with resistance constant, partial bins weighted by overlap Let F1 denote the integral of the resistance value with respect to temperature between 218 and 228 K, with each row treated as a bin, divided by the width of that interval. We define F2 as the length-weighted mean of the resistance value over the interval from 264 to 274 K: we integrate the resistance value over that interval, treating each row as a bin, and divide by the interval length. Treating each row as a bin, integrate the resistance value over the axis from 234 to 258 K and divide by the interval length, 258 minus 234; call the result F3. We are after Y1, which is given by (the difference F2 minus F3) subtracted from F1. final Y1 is 18.2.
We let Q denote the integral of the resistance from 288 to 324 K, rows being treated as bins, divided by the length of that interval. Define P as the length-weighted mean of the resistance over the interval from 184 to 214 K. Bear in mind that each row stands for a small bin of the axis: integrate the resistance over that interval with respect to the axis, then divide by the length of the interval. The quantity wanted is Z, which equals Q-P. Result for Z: 0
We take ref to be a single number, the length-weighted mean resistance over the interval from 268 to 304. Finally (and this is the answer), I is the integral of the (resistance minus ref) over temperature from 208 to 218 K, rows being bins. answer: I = 1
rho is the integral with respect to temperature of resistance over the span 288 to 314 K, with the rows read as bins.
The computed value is 1029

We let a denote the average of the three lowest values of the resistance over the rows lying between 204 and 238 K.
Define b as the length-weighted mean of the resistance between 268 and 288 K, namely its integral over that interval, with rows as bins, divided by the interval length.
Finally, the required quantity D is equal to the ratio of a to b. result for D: 0.61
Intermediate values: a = 23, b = 37.6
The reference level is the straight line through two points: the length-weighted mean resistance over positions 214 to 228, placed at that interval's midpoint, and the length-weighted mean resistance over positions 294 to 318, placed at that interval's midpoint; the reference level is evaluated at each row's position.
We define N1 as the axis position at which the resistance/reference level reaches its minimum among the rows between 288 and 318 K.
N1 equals 316 K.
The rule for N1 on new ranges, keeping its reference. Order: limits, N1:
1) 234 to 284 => 236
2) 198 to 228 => 221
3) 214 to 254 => 221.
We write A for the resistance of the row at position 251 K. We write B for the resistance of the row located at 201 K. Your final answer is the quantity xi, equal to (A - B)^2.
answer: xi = 10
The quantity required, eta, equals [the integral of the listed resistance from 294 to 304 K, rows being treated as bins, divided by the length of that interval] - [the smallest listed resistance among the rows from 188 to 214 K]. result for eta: 1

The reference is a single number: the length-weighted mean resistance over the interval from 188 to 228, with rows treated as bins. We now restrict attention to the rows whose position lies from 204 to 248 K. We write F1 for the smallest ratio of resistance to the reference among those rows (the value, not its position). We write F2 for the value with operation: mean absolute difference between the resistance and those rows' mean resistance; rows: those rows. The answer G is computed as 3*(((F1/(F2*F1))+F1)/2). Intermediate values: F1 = 0.58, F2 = 6.4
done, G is 1.1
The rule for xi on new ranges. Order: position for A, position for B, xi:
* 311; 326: 0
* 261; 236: 132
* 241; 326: 117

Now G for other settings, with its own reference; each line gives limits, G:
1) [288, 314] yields 4.8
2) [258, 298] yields 2.6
